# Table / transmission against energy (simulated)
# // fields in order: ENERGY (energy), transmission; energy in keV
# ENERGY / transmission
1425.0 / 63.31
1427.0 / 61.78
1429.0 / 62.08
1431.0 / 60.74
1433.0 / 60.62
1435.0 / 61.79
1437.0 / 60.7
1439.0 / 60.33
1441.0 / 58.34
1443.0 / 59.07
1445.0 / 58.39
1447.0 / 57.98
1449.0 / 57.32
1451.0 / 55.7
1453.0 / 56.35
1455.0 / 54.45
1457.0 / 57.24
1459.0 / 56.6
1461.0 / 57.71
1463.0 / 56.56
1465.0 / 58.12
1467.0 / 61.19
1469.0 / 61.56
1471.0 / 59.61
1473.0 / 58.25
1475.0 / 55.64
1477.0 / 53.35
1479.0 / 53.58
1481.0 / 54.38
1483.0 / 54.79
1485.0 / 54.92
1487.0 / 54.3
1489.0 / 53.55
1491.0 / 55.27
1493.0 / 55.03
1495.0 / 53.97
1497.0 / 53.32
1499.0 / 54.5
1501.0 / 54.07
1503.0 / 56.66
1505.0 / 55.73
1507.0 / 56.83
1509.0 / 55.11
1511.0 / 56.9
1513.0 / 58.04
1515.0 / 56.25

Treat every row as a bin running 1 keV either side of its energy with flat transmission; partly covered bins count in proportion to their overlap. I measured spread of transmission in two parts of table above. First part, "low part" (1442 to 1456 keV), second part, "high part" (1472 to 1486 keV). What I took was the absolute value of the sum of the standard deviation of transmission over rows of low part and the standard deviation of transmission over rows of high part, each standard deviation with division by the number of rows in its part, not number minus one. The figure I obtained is 3.0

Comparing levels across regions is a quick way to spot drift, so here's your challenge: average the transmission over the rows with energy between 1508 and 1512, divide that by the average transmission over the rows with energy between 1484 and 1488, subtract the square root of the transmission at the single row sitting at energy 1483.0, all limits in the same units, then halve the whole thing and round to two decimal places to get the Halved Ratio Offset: -3.19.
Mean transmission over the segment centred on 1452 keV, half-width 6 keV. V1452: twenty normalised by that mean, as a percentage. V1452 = 35.4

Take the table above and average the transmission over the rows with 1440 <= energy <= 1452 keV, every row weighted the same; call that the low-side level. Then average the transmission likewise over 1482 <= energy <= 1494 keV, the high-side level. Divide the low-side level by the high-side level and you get 1.06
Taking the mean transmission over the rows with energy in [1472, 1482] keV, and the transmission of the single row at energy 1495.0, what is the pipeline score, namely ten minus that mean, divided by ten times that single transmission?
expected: -0.0835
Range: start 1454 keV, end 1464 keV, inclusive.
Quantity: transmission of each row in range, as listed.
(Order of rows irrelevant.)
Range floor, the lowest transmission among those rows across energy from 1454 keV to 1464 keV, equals 54.45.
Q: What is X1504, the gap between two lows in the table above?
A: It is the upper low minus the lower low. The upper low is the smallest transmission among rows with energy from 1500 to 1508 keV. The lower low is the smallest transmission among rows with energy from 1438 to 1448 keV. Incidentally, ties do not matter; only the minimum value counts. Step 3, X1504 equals -3.9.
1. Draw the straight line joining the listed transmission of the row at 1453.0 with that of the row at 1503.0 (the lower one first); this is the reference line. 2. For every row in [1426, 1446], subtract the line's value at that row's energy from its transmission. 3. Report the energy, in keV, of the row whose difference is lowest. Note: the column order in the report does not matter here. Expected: 1441.0 keV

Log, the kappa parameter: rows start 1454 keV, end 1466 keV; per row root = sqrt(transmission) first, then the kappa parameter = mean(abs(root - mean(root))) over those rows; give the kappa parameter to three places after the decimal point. 0.061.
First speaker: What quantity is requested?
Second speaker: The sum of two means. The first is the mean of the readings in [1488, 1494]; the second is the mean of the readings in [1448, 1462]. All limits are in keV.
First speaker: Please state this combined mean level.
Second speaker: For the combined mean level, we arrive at 111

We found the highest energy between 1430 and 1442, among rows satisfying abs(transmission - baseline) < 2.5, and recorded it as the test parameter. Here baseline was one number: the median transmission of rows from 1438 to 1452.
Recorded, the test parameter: 1441.0 keV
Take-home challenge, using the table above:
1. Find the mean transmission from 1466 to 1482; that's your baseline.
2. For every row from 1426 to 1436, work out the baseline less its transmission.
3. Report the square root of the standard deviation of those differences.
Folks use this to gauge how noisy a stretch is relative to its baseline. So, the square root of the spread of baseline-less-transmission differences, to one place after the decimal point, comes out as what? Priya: 0.8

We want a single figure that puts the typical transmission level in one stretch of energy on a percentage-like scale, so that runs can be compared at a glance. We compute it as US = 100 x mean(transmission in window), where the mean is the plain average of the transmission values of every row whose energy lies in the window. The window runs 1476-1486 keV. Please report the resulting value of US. 5420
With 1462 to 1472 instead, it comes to 5941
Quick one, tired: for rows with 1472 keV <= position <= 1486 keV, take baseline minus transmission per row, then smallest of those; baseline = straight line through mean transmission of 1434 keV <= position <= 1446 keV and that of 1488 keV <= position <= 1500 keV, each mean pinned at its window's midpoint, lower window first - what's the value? -1.8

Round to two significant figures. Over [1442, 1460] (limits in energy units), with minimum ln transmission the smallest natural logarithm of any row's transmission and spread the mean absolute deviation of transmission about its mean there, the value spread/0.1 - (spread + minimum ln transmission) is 5.9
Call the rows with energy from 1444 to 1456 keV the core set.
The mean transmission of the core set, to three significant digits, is 56.7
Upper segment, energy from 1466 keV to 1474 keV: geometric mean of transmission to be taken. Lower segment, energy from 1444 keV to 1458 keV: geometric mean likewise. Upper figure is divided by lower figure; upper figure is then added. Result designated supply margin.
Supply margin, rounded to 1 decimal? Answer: 61.2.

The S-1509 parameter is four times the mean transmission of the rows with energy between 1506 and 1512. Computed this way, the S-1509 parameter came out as 225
